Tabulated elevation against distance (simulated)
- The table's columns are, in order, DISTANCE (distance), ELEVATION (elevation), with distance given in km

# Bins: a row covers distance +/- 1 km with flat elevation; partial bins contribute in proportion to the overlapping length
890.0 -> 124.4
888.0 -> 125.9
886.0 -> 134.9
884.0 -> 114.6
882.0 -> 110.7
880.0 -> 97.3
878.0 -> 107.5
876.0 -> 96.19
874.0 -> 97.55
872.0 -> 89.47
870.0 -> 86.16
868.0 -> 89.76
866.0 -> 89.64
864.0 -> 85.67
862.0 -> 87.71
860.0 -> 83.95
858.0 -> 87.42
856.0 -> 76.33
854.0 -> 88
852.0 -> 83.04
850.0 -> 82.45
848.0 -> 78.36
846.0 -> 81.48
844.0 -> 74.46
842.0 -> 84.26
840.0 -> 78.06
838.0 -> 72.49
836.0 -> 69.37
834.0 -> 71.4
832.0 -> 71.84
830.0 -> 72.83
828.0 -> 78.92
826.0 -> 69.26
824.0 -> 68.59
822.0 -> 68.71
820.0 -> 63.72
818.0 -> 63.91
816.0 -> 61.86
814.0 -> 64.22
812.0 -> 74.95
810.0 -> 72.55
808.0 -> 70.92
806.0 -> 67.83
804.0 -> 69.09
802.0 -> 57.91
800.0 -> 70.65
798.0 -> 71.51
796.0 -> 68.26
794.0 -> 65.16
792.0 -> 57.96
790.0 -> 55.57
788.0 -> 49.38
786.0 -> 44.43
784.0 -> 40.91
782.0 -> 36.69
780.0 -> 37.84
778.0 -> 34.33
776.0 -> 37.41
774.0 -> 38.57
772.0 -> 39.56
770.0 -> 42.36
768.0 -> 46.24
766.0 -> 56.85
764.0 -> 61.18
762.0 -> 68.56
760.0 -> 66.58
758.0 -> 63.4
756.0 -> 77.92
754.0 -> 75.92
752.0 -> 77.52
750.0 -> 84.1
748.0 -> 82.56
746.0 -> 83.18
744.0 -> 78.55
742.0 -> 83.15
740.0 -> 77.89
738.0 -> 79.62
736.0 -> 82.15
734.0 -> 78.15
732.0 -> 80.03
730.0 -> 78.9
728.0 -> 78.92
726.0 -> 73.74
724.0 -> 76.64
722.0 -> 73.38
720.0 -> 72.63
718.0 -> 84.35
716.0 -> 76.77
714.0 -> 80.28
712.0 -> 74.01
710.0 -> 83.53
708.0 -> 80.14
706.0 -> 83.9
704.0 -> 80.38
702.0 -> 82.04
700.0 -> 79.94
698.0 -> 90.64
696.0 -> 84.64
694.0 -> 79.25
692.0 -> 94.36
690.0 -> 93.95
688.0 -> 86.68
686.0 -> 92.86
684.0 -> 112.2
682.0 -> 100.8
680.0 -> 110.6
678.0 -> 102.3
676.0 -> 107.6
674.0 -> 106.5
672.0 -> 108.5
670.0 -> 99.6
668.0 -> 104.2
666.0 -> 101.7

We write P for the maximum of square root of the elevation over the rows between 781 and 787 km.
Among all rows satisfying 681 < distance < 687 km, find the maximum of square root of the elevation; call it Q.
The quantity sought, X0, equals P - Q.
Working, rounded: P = 6.7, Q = 10.6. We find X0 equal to -4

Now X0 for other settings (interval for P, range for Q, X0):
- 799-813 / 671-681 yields -2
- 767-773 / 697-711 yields -3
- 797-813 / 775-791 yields 1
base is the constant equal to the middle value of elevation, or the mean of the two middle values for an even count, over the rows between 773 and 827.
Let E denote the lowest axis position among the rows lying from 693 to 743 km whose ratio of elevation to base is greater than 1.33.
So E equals 698.0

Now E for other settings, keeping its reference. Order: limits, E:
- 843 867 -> 854.0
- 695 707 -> 698.0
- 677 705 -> 678.0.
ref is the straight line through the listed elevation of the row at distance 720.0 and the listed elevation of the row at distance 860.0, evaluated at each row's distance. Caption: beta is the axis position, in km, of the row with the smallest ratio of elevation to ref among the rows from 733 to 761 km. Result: 758.0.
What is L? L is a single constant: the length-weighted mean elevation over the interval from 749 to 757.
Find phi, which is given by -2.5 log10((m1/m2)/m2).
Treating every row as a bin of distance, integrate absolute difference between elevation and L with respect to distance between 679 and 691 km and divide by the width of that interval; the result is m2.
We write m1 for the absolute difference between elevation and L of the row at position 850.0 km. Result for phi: 5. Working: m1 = 4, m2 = 21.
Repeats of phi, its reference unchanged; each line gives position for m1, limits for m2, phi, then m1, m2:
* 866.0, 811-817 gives 3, 11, 12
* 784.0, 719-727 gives -1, 38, 5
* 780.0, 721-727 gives -1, 41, 4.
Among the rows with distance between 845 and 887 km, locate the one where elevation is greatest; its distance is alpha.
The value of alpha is 886.0 km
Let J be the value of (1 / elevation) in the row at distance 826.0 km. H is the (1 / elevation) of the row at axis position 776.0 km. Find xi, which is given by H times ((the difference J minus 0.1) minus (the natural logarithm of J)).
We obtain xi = 0.111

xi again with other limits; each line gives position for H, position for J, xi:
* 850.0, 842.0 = 0.053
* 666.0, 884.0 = 0.046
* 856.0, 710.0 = 0.057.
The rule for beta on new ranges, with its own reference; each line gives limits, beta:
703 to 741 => 720.0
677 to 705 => 694.0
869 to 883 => 870.0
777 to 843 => 778.0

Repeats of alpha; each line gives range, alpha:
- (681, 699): 684.0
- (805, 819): 812.0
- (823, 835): 828.0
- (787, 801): 798.0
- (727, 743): 742.0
